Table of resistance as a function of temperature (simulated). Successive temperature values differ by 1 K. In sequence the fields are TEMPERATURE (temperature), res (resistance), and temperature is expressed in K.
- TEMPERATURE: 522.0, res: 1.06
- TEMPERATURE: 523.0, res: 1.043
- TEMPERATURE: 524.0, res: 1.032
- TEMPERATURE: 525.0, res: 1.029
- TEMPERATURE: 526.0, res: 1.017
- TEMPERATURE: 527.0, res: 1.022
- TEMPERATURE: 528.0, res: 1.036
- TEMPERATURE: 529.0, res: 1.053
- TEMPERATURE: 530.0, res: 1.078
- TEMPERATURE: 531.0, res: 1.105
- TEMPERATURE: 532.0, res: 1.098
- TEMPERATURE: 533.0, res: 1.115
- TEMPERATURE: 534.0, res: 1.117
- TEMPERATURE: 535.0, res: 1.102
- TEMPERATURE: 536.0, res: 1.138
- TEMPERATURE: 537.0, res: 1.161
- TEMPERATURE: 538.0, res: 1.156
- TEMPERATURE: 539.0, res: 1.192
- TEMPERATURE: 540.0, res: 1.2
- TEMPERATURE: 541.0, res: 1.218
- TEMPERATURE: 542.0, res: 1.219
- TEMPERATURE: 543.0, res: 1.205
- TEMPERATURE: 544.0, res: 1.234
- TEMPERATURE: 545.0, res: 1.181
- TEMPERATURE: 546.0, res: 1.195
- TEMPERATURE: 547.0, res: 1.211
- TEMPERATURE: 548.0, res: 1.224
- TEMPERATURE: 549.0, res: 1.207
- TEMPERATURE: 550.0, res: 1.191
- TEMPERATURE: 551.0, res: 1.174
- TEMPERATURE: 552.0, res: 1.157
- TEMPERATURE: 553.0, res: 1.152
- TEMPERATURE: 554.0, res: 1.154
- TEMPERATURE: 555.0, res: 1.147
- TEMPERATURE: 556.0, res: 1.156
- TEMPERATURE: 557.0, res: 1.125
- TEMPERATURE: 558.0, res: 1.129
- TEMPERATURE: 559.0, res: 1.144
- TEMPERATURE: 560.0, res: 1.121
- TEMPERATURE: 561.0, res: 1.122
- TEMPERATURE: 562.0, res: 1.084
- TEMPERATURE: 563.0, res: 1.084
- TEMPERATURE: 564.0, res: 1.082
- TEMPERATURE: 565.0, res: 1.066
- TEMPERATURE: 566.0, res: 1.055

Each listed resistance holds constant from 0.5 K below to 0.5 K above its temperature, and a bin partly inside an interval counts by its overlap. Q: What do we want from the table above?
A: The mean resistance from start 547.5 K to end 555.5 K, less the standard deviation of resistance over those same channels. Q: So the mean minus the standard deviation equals 1.15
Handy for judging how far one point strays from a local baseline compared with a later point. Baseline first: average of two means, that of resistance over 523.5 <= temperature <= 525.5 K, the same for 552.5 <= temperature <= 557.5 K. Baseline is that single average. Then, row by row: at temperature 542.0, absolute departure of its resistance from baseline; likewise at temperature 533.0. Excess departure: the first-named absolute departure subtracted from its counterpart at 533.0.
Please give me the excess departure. -0.10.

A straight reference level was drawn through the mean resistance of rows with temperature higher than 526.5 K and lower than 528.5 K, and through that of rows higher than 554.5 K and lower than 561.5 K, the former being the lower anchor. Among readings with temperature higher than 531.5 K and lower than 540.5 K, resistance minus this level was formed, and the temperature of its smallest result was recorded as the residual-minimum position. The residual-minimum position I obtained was 535.0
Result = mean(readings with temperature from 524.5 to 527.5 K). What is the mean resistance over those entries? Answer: 1.02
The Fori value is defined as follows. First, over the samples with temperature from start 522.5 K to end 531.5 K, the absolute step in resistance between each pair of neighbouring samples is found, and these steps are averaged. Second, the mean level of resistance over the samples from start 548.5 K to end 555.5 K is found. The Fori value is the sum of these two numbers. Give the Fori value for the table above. 1.183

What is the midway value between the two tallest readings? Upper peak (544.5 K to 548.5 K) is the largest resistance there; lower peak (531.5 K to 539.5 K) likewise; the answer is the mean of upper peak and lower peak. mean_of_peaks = 1.21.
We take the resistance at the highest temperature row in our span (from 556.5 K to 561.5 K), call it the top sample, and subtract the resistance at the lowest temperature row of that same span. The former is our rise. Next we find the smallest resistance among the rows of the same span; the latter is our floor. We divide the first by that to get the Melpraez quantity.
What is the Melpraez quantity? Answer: 0.00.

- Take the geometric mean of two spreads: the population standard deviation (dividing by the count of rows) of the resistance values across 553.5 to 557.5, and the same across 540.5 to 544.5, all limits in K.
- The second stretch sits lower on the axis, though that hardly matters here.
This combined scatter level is 0.011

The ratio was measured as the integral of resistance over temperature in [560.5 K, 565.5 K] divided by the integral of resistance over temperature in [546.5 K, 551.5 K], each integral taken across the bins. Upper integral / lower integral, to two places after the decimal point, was 0.91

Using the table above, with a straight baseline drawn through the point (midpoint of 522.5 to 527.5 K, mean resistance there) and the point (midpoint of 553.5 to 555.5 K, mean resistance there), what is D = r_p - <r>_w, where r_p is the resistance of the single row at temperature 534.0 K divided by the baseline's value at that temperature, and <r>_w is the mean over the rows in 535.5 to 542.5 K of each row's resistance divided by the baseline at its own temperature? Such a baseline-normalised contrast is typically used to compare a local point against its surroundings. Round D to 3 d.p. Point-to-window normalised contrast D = -0.041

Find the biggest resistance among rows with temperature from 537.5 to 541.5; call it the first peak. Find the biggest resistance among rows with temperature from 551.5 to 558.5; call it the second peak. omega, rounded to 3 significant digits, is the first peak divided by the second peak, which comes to 1.05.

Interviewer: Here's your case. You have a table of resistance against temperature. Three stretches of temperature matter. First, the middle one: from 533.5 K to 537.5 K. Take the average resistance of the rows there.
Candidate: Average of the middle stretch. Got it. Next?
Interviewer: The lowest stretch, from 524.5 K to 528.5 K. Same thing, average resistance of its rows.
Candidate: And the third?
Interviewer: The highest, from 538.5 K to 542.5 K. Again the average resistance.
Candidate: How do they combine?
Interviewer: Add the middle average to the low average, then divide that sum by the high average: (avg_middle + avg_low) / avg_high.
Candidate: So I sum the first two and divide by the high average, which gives 1.79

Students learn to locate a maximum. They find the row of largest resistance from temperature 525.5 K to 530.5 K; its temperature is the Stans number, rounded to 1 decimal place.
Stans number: 530.0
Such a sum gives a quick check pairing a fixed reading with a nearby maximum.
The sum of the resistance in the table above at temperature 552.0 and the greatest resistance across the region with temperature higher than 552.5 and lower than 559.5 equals 2.31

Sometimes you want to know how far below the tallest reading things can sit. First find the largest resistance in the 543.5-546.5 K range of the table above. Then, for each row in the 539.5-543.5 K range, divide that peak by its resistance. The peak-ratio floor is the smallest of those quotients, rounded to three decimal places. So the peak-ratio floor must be 1.012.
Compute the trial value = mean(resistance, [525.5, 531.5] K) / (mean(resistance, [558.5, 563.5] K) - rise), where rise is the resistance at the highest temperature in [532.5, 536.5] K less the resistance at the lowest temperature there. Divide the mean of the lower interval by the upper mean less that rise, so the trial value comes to 0.97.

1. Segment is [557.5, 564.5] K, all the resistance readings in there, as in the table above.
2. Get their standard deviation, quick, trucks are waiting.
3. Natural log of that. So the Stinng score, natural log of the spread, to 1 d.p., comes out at -3.7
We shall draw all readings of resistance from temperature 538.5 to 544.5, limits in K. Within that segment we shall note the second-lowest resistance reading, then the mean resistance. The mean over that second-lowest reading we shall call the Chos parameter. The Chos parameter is 1.009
